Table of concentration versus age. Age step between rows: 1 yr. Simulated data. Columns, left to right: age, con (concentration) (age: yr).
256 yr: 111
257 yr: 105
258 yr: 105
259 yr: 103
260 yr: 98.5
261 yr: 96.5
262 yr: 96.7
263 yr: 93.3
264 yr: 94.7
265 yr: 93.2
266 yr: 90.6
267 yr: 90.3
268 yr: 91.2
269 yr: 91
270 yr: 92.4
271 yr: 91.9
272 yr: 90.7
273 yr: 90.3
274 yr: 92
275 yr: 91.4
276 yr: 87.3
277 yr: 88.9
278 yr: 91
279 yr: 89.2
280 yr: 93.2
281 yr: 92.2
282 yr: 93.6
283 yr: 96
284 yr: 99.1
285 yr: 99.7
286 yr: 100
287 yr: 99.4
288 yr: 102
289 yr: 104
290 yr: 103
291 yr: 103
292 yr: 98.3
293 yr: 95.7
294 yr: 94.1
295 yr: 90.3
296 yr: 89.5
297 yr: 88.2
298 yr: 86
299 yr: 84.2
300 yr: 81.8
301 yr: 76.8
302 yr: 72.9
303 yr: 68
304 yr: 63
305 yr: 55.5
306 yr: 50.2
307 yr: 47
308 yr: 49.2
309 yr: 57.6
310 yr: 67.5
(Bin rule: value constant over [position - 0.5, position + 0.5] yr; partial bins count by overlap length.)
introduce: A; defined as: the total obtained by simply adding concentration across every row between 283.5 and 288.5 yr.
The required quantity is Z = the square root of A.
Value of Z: 22.4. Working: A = 500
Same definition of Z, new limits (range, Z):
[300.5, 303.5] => 14.8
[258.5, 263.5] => 22.1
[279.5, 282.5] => 16.7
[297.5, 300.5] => 15.9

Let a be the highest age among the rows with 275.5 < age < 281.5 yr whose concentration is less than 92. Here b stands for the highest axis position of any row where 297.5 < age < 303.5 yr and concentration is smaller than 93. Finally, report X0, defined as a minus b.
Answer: -24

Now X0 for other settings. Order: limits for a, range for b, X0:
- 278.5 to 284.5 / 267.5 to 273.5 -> 6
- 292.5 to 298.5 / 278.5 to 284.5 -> 17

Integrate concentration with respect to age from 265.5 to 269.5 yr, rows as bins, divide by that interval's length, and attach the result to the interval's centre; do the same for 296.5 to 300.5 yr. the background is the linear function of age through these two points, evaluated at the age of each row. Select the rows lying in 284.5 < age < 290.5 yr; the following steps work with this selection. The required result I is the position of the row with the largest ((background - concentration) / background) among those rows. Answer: 285 yr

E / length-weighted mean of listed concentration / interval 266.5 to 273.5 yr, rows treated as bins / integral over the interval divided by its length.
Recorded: 91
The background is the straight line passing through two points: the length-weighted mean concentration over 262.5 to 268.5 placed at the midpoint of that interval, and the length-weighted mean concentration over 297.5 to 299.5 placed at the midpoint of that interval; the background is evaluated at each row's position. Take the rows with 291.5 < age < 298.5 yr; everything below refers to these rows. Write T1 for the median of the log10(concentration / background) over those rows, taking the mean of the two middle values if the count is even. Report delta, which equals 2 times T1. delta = 0.04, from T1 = 0.02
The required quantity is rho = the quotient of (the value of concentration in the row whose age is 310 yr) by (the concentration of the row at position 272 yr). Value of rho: 0.7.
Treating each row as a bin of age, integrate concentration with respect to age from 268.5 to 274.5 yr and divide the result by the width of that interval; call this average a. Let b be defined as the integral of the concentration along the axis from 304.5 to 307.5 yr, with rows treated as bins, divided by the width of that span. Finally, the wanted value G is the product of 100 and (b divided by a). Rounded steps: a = 91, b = 51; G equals 56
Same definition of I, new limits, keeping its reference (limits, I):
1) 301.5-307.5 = 307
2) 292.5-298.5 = 298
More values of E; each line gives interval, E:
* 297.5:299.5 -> 85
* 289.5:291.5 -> 103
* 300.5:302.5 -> 75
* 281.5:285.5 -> 97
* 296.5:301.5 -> 83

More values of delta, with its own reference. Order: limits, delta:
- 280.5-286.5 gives 0.09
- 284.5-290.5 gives 0.12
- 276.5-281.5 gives 0.01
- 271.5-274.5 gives 0.00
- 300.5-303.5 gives -0.13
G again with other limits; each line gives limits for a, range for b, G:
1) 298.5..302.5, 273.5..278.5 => 114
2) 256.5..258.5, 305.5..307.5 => 46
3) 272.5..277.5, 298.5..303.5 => 85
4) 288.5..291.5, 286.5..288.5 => 97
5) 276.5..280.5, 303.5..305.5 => 65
